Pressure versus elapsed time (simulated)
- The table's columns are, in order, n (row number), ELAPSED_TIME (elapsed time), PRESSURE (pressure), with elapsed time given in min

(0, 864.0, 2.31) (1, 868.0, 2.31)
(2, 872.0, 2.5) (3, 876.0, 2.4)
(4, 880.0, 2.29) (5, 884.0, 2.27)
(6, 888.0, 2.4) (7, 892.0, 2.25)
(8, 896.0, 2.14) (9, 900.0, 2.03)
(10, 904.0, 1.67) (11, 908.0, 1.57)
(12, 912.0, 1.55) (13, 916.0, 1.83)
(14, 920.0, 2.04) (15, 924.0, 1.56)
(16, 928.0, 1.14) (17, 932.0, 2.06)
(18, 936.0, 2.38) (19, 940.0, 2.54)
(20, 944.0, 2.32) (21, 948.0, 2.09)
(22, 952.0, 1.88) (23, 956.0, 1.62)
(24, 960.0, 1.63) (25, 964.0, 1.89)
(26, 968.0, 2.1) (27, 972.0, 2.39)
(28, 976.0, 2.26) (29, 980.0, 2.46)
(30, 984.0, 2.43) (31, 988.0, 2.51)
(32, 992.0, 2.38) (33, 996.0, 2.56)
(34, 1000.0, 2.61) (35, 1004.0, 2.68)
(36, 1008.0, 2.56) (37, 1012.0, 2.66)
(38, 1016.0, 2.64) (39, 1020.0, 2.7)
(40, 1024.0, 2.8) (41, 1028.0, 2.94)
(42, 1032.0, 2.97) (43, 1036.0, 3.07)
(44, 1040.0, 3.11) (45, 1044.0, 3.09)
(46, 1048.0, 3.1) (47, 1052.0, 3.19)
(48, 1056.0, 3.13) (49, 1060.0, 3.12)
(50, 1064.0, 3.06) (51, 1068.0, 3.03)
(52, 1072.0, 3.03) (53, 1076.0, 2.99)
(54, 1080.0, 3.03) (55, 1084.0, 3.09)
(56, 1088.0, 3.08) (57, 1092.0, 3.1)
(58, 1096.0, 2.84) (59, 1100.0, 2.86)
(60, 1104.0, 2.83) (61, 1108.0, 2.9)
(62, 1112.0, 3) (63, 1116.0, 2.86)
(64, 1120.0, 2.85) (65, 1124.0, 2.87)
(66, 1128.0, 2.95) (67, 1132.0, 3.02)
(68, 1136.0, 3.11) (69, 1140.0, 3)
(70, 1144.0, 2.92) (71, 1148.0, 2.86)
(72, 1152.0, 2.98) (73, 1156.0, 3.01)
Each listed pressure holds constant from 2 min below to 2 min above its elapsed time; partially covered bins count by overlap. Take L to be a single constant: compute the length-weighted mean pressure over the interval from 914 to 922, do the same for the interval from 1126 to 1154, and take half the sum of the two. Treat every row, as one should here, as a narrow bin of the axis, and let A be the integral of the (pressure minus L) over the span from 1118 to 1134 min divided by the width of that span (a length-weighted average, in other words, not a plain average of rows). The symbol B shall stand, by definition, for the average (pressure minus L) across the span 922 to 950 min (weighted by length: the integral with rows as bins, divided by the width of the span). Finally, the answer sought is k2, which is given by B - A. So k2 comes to -0.9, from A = 0.5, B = -0.4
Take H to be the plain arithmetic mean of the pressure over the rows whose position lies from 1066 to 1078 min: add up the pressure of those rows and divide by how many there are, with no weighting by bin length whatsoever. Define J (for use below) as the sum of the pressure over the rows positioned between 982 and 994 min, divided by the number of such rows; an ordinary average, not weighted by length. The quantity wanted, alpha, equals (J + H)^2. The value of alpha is 30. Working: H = 3.02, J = 2.44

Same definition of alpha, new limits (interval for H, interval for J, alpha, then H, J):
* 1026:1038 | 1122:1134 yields 35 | 2.99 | 2.95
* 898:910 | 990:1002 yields 18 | 1.76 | 2.52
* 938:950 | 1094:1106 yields 27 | 2.32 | 2.84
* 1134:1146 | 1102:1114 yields 35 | 3.01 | 2.91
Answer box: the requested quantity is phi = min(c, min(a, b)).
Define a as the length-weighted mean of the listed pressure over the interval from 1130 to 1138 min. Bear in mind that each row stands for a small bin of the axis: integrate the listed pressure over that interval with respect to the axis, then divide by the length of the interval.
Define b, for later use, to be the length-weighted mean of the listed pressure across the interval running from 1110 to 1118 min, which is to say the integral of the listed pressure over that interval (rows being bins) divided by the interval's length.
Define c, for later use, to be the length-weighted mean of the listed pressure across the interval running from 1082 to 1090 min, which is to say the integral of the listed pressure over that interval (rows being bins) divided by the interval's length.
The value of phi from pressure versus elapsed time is 2.9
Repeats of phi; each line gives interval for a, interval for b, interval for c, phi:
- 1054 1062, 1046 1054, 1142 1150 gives 2.9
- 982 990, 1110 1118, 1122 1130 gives 2.5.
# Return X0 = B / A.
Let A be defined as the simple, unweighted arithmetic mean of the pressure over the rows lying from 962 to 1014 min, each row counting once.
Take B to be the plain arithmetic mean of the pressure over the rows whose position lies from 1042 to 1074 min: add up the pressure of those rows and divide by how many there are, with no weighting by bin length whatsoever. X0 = 1.28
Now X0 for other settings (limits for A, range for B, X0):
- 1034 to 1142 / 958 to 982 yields 0.70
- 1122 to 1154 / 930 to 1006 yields 0.76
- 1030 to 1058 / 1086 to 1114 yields 0.95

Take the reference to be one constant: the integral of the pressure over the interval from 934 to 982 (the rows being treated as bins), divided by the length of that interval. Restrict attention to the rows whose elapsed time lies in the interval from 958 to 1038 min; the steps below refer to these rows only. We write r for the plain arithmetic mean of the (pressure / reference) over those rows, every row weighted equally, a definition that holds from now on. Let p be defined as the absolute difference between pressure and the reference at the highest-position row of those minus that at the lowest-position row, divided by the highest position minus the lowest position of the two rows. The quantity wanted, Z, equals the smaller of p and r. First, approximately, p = 0.006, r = 1.18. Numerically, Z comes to 0.006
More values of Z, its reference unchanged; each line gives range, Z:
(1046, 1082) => -0.002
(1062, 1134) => -0.001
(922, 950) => -0.022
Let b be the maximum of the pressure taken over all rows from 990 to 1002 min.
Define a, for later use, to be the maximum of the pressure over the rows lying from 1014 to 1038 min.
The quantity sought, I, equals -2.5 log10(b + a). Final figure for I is -1.89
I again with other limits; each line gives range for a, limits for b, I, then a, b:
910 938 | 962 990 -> -1.72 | 2.38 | 2.51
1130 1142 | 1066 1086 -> -1.98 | 3.11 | 3.09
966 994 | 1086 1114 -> -1.87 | 2.51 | 3.1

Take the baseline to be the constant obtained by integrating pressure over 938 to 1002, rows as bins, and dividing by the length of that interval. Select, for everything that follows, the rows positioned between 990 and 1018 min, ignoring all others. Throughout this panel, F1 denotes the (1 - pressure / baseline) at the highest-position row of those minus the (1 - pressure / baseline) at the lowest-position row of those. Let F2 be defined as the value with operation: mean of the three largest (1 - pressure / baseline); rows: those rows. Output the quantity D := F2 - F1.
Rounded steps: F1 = -0.12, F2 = -0.1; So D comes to 0.0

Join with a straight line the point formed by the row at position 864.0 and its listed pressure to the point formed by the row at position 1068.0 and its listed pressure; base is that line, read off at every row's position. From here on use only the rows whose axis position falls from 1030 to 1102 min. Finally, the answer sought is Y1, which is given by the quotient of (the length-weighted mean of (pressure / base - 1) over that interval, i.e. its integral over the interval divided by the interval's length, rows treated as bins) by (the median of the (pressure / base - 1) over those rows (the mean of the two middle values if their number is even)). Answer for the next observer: 1.2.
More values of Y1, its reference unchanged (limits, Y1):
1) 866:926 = 1.3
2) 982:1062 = 0.6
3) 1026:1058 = 1.0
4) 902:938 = 0.9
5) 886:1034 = 1.5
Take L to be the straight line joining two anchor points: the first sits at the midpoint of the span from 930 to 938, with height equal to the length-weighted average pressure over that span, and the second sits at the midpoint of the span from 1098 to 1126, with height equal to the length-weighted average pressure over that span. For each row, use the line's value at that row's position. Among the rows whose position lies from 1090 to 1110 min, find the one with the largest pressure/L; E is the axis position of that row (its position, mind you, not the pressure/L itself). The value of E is 1092.0 min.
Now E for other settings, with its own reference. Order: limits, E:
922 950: 940.0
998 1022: 1004.0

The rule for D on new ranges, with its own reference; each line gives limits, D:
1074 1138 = -0.2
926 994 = 0.9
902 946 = 0.7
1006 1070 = 0.0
